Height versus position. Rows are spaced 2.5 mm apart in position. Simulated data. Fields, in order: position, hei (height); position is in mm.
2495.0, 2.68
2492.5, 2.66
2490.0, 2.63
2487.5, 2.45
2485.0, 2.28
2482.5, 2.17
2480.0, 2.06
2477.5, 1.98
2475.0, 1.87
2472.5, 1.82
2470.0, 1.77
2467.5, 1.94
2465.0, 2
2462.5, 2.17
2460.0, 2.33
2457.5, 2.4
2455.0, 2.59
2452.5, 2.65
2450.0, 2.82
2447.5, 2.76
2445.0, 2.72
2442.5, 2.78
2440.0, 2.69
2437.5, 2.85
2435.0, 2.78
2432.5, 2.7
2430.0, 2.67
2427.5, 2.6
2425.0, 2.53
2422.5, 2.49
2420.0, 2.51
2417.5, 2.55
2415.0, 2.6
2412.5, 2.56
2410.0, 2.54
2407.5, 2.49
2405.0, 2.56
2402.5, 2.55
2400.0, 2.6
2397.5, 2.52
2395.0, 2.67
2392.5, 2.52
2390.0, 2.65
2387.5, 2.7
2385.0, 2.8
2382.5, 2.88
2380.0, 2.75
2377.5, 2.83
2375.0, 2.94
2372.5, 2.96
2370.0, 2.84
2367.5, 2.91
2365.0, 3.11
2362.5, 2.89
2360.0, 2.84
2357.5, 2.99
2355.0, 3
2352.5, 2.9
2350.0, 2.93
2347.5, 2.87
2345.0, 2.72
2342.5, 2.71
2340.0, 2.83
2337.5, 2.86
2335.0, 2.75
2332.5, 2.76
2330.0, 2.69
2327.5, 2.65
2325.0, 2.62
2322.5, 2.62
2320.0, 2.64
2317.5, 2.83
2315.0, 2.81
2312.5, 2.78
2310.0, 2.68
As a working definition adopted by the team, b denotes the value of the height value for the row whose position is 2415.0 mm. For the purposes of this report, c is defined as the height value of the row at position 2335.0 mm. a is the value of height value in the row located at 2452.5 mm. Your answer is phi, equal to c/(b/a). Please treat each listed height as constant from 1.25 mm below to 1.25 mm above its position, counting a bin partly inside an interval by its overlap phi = 2.80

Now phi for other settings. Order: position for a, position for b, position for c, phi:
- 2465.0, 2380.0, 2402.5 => 1.85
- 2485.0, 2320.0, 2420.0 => 2.17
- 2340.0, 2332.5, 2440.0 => 2.76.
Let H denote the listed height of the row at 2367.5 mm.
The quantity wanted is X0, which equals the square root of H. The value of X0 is 1.71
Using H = 2.91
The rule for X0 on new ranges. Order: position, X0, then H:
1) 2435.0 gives 1.67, 2.78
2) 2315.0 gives 1.68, 2.81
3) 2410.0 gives 1.59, 2.54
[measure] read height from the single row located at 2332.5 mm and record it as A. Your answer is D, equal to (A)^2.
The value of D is 7.6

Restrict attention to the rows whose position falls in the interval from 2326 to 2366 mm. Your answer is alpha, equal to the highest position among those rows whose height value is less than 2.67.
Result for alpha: 2327.5 mm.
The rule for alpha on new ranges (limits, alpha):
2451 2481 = 2480.0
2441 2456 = 2455.0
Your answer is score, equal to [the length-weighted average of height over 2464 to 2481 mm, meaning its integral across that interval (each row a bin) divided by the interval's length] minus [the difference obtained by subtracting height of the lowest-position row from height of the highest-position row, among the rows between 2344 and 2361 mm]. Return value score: 1.8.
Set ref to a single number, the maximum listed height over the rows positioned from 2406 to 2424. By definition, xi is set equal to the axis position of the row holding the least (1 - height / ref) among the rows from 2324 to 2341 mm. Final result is 2337.5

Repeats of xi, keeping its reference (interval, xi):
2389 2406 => 2395.0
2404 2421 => 2415.0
